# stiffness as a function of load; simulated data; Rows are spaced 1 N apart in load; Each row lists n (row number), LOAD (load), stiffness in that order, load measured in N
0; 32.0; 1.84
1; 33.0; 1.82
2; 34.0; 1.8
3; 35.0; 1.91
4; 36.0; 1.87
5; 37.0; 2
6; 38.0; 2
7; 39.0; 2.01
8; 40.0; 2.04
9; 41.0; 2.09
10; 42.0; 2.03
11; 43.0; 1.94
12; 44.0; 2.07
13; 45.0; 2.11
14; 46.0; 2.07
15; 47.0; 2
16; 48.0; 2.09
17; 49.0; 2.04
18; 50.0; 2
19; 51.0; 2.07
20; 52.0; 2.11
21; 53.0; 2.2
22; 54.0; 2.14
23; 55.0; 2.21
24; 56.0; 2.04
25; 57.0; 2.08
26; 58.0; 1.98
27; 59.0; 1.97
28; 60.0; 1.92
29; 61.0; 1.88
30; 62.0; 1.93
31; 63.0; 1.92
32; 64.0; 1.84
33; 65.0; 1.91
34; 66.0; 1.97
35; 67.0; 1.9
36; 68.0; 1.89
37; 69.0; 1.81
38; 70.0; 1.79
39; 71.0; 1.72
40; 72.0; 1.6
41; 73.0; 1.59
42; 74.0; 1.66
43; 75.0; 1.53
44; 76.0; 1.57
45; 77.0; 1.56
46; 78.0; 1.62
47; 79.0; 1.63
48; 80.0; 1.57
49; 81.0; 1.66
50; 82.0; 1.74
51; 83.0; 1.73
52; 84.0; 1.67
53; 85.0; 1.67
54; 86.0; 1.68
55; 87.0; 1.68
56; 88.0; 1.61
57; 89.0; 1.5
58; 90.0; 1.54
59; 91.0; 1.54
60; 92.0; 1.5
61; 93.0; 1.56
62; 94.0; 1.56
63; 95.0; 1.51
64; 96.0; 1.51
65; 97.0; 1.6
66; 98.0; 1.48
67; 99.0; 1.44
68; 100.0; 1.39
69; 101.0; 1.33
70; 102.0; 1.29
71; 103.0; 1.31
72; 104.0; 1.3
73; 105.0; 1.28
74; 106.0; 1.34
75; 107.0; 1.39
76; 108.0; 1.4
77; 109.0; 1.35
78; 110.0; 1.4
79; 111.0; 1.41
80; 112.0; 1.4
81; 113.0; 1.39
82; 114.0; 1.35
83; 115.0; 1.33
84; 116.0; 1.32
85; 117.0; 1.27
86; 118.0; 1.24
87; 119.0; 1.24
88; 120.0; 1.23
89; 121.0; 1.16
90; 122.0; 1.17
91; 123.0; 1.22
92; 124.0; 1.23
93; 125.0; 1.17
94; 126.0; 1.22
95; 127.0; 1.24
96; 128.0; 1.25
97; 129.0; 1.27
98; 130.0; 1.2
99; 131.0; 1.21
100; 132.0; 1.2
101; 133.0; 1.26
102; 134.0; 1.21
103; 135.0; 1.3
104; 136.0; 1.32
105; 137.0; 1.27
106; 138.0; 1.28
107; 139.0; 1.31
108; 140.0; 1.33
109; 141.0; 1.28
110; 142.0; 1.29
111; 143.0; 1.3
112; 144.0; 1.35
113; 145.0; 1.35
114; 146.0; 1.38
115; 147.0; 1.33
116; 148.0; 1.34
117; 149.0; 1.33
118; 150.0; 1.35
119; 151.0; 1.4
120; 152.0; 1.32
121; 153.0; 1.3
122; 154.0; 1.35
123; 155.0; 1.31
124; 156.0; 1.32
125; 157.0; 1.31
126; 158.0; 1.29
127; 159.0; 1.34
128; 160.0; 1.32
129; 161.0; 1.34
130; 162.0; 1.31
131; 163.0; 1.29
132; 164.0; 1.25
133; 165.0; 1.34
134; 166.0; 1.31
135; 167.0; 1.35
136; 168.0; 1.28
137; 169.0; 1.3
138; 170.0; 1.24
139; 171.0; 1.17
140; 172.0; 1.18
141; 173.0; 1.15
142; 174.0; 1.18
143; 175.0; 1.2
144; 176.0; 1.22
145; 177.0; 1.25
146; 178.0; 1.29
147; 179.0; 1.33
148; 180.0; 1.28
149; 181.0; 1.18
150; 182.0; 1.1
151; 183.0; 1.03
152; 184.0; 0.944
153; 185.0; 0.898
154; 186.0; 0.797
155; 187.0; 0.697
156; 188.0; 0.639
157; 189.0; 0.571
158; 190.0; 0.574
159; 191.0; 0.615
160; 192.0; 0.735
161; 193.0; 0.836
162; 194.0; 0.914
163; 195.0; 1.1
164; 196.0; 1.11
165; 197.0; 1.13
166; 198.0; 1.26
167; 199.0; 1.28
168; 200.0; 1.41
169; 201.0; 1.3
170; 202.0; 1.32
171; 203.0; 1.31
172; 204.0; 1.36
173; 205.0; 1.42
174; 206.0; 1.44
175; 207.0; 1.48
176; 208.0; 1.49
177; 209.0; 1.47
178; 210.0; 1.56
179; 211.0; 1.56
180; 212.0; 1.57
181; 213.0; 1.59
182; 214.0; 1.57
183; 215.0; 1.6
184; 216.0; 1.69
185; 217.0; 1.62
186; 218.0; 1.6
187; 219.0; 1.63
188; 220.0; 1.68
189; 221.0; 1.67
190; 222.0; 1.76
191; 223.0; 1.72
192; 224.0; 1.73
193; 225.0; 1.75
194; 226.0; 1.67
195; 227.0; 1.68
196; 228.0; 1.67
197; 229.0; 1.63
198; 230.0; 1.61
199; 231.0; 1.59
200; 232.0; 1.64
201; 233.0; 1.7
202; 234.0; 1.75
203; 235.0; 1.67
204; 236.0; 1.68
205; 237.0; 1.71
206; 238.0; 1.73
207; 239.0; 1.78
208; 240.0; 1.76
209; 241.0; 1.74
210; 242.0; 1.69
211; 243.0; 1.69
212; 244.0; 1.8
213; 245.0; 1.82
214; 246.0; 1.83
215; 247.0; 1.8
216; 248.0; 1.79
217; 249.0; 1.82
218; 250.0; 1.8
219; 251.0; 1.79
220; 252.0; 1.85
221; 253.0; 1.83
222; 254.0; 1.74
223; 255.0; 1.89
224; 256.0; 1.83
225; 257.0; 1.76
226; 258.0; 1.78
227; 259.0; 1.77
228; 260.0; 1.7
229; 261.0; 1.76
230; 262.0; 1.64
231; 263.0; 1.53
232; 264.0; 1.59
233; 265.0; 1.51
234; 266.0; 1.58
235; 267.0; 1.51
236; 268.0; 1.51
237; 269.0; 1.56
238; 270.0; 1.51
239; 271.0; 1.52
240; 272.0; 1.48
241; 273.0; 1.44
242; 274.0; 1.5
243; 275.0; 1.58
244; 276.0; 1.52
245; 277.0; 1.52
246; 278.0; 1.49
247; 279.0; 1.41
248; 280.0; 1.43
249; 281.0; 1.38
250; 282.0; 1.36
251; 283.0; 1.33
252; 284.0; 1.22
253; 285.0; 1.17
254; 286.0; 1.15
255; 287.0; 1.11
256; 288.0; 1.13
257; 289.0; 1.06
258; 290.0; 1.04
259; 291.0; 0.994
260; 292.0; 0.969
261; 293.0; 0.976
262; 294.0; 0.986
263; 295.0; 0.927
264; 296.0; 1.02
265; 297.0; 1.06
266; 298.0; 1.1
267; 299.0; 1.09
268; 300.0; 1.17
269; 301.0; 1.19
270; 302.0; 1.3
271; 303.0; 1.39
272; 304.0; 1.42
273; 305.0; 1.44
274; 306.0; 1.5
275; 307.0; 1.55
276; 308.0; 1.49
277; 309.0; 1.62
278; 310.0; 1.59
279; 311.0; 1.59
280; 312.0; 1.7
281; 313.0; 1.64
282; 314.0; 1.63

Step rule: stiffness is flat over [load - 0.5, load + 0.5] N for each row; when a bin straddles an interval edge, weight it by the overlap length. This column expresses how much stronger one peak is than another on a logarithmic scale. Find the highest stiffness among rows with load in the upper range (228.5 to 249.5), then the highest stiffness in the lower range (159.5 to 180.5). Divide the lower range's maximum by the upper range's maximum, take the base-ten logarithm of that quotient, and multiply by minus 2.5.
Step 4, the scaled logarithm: 0.3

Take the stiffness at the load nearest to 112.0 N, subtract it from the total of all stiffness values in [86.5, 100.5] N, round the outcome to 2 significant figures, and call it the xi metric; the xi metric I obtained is 20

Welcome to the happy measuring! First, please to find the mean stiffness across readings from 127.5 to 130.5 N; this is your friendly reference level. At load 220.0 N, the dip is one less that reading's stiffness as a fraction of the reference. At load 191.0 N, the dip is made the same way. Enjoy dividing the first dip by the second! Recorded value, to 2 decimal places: -0.70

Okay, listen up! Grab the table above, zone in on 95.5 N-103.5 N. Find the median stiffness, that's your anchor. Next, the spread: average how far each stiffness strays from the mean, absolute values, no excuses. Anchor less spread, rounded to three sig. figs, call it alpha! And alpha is 1.33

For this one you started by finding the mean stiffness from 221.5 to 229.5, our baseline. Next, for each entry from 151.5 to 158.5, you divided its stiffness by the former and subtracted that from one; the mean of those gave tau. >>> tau 0.23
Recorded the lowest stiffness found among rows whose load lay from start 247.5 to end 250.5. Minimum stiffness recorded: 1.79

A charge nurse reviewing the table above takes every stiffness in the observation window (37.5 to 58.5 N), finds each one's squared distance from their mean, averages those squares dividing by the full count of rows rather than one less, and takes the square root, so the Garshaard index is 0.07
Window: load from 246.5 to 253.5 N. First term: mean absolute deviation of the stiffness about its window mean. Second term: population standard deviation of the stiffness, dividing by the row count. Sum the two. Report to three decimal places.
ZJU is 0.040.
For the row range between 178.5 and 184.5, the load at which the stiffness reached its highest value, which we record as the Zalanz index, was 179.0 N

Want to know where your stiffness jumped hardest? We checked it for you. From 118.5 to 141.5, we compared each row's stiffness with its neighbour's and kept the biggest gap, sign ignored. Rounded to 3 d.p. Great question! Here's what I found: 0.090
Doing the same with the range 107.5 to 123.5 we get 0.070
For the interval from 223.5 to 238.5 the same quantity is 0.080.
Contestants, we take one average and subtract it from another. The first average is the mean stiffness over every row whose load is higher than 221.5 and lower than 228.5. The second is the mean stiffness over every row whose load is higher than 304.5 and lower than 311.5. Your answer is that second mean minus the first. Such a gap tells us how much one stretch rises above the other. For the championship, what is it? -0.17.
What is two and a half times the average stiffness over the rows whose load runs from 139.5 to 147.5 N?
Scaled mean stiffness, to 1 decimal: 3.3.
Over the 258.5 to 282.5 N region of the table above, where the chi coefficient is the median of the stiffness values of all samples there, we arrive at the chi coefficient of 1.5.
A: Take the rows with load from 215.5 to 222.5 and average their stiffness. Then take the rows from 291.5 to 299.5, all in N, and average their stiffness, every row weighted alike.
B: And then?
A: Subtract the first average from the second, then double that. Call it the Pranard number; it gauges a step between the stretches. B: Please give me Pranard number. -1.3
